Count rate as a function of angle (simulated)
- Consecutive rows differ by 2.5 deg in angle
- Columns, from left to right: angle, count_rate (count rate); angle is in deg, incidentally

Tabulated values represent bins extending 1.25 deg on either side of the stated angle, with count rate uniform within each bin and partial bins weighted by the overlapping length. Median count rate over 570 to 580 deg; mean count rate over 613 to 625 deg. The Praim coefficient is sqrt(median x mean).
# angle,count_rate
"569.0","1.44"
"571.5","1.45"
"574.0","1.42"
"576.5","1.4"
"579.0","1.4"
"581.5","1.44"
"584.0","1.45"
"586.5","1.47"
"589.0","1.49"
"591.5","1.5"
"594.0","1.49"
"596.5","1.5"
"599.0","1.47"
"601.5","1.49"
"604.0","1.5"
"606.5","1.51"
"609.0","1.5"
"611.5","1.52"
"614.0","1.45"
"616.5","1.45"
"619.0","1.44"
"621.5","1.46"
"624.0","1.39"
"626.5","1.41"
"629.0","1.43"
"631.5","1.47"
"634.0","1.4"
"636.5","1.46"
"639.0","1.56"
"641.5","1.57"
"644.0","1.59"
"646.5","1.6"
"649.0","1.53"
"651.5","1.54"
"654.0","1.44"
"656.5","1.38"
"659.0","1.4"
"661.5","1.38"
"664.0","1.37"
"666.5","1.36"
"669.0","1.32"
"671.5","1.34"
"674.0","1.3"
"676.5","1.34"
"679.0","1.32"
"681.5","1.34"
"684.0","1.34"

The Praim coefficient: 1.42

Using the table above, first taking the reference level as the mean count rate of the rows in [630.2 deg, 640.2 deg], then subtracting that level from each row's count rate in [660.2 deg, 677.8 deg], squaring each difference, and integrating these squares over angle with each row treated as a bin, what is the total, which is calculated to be 0.30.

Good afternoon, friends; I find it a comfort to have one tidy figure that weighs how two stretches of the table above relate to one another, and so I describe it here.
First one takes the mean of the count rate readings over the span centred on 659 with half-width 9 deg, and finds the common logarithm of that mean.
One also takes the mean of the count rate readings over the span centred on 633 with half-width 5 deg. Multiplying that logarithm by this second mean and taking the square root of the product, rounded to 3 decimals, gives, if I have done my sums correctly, 0.464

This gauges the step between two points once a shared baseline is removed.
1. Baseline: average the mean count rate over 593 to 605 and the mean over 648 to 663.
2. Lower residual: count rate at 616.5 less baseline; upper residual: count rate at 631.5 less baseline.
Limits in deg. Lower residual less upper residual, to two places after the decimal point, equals -0.02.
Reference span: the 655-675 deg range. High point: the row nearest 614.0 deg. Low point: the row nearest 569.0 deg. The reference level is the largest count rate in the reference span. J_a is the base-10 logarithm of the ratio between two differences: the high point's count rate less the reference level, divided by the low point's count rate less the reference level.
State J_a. 0.1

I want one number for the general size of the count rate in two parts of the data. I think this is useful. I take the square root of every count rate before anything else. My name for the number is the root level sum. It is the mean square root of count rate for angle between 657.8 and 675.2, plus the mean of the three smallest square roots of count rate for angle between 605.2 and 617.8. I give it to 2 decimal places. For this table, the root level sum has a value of 2.37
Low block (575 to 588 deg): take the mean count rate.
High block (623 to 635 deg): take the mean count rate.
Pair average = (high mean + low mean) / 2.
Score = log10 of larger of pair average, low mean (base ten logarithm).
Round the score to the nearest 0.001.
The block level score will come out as 0.156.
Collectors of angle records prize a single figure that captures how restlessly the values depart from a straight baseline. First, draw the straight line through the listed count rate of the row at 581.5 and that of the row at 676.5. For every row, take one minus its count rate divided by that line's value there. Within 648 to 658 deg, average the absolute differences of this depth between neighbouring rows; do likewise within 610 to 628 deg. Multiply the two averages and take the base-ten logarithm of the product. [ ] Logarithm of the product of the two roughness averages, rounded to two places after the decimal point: -3.03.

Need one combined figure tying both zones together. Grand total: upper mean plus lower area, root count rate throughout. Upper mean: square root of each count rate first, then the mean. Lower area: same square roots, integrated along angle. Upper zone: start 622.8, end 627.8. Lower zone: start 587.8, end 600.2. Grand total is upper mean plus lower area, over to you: 16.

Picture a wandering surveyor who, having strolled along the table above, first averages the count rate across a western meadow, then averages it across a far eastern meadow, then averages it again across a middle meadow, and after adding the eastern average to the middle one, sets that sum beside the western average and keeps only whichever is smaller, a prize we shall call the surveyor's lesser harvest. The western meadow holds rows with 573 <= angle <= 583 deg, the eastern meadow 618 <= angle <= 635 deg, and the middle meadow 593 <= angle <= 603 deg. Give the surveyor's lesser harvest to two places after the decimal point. 1.42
